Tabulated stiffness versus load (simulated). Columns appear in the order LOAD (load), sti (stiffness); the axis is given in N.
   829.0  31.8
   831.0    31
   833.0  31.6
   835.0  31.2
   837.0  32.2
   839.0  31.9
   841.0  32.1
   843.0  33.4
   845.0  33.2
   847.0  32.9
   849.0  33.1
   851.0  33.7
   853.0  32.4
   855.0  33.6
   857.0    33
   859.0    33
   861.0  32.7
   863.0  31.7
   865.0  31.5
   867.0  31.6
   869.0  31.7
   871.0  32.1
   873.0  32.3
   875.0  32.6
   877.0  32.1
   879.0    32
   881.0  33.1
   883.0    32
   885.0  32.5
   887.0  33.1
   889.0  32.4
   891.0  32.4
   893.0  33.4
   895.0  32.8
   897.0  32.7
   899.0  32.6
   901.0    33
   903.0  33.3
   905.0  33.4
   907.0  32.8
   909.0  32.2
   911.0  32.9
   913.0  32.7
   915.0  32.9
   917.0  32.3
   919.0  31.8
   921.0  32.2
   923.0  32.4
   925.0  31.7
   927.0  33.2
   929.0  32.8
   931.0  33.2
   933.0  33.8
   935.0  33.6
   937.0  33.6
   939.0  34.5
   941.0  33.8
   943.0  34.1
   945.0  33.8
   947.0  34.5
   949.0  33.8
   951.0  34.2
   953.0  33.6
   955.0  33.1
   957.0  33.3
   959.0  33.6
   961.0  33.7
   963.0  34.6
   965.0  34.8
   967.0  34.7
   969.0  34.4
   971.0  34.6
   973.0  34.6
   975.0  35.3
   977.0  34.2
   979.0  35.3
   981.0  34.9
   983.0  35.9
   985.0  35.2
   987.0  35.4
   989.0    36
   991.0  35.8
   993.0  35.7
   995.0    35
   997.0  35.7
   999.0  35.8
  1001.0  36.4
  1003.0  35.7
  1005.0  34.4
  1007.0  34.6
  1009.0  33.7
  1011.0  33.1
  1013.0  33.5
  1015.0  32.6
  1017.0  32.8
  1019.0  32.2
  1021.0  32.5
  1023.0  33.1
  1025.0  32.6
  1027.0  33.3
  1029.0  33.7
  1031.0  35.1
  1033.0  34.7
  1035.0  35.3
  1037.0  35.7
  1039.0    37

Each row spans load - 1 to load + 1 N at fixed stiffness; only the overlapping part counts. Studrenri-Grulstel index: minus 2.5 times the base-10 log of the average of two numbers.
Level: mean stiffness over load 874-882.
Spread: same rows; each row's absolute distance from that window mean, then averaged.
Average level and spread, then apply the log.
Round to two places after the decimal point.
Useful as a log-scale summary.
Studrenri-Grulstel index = -3.04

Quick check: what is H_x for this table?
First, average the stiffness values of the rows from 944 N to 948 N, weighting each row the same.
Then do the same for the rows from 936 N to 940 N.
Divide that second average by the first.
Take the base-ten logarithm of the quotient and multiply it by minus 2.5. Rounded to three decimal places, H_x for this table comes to 0.003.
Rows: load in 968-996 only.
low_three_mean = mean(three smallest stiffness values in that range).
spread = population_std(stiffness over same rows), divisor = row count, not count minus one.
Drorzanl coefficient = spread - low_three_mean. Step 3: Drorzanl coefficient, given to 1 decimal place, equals -33.8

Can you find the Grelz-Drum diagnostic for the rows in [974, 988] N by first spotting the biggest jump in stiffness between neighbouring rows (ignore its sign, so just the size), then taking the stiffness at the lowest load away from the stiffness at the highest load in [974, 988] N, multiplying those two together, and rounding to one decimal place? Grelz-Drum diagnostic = 0.1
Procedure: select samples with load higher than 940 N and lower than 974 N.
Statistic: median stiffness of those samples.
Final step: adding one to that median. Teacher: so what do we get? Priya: 35.1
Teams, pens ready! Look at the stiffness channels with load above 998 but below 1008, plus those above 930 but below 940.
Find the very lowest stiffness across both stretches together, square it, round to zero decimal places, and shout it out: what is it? 1102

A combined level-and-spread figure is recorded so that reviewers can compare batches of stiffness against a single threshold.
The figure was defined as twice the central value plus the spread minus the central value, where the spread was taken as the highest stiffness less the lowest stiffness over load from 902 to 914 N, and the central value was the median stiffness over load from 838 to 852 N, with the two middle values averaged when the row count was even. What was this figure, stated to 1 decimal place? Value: 34.3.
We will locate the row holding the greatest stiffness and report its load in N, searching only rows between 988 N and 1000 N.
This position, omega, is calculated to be 989.0 N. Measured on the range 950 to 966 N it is 965.0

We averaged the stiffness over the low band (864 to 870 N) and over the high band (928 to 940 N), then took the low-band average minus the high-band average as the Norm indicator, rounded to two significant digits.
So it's -2.0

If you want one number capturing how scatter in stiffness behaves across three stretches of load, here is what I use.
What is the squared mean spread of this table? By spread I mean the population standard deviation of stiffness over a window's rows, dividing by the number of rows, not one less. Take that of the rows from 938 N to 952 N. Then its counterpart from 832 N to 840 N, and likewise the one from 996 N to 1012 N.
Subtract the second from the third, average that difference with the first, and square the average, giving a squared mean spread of 0.25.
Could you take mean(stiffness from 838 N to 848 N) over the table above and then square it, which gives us 1069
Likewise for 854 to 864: 1076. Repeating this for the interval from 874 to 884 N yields 1047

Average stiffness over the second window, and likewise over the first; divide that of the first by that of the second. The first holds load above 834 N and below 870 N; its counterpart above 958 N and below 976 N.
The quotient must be 0.94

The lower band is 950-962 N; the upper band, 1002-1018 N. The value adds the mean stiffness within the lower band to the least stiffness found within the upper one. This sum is 66.2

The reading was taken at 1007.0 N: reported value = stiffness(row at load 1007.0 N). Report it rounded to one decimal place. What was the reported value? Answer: 34.6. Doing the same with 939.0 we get 34.5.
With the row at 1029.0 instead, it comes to 33.7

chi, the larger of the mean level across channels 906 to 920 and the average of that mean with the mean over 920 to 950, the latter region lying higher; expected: 33.0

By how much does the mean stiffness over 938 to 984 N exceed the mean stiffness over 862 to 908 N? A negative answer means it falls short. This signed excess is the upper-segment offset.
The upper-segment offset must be 1.8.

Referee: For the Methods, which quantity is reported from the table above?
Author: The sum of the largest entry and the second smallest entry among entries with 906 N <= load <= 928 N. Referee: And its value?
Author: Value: 65.0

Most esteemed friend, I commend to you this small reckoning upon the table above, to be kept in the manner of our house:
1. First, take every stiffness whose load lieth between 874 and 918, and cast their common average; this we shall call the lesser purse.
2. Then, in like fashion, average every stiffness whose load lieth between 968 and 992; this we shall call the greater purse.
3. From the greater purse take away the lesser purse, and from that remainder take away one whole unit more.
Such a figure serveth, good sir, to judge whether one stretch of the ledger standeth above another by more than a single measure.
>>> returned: 1.4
